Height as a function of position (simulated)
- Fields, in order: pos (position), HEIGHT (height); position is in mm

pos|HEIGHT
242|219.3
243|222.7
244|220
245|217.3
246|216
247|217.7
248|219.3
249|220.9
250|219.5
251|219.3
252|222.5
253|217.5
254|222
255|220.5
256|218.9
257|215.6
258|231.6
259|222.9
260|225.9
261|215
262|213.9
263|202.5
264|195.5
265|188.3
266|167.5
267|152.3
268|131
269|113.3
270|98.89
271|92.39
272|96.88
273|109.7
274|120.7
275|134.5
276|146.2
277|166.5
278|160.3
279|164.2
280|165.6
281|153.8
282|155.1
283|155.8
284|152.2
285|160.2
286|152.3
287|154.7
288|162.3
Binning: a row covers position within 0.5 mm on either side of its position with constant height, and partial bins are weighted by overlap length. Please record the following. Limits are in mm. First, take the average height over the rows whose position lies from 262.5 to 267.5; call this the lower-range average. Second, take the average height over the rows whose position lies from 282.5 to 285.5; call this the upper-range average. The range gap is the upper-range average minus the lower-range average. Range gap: -25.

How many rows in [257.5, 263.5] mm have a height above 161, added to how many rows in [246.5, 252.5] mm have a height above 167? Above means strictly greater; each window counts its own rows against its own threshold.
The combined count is 12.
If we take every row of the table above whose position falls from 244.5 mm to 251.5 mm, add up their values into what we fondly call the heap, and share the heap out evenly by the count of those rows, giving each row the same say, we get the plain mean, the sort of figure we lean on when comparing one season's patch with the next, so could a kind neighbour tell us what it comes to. 219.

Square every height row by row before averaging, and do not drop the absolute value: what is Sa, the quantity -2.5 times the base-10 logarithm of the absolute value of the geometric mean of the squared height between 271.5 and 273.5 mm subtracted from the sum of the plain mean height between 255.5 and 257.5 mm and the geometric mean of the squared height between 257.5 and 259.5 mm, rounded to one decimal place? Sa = -11.5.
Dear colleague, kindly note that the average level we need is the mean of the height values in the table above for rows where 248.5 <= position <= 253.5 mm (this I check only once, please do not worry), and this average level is 220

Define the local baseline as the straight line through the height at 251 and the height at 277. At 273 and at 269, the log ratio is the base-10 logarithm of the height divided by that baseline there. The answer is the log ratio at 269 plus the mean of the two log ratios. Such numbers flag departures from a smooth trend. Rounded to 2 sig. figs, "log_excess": -0.41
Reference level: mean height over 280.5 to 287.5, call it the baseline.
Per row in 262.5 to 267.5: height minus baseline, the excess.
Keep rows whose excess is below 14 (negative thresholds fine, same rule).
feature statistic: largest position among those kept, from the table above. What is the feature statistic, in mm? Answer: 267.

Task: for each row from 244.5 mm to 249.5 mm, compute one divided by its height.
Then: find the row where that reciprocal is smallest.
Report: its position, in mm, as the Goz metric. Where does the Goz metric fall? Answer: 249 mm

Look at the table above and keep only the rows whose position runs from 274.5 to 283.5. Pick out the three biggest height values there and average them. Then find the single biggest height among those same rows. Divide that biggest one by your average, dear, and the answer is 1.01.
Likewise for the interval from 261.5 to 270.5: 1.05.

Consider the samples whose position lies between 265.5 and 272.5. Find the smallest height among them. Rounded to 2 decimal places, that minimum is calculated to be 92.39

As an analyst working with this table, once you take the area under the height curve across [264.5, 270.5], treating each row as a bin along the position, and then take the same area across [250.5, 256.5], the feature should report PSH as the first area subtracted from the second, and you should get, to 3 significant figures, 469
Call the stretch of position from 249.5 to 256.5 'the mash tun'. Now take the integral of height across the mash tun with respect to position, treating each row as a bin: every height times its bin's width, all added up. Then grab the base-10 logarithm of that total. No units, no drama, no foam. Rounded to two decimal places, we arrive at 3.19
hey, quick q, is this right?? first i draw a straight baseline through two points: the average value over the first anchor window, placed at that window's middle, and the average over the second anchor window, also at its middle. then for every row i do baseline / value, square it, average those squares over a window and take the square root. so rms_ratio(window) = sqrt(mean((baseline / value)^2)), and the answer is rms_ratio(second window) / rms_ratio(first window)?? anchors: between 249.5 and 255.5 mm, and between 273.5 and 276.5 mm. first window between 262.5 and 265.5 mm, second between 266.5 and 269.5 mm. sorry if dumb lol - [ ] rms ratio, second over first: 1.37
